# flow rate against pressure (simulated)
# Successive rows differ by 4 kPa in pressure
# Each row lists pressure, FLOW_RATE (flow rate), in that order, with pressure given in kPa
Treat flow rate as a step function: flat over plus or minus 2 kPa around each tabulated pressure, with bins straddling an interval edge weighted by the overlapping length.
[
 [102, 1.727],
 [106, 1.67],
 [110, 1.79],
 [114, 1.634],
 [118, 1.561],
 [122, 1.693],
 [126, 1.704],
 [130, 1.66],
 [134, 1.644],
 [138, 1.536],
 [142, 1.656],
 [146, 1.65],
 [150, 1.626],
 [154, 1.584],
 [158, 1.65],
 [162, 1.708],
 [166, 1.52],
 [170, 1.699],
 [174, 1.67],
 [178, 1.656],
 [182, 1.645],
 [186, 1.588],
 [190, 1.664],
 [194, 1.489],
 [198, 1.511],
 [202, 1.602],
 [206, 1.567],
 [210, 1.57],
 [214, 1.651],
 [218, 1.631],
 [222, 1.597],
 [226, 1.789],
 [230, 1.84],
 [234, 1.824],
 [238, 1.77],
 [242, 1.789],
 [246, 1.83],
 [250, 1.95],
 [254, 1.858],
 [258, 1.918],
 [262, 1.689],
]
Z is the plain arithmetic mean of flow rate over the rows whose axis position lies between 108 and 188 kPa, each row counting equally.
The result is 1.644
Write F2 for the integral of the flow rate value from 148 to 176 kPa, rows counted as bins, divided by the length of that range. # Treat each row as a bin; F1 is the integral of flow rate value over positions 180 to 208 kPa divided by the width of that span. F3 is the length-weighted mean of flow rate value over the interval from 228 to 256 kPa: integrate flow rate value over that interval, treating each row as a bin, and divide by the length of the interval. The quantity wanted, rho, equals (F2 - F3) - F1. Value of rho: -1.78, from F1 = 1.58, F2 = 1.64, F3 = 1.84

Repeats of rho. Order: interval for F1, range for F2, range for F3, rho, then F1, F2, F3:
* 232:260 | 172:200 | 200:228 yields -1.87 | 1.85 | 1.60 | 1.63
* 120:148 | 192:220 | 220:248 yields -1.85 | 1.65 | 1.57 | 1.78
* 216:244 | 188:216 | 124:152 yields -1.81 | 1.75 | 1.58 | 1.64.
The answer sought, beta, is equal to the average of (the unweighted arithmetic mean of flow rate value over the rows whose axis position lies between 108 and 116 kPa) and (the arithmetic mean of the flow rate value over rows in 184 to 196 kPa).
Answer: 1.65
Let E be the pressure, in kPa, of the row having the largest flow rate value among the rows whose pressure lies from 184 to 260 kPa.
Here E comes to 250 kPa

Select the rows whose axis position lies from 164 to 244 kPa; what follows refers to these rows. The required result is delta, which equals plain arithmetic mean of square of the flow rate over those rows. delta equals 2.74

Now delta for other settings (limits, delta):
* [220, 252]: 3.24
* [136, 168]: 2.62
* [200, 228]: 2.66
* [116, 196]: 2.66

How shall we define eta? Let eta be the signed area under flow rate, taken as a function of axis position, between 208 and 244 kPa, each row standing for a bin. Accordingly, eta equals 62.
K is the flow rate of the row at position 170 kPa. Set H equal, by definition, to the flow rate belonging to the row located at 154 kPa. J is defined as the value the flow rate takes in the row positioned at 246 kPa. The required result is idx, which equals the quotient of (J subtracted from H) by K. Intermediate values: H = 1.584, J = 1.83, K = 1.699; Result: -0.14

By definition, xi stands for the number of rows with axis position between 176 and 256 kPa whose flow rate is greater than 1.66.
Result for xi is 9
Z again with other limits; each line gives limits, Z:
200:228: 1.630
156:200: 1.618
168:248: 1.669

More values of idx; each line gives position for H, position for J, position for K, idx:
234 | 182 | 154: 0.11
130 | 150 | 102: 0.02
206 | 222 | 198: -0.02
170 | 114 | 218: 0.04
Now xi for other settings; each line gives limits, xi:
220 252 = 7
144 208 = 4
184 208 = 1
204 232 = 2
